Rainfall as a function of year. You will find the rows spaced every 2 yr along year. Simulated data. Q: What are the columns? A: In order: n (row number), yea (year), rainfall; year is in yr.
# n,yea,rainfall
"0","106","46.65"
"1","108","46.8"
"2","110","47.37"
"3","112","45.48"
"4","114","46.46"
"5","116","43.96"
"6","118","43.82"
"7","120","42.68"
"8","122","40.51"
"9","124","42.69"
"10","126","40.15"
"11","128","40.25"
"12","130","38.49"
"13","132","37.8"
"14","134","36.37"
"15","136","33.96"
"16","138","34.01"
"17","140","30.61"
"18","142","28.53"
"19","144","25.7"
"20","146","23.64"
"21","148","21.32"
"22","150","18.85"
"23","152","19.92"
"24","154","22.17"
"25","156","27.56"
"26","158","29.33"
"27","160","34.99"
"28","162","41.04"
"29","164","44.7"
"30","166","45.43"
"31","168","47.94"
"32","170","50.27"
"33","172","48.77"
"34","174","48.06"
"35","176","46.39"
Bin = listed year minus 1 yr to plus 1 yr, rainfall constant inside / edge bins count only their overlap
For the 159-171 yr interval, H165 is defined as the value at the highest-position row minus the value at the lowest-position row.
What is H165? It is 15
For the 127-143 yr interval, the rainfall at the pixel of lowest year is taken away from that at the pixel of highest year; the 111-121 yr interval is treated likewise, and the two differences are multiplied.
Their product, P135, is 33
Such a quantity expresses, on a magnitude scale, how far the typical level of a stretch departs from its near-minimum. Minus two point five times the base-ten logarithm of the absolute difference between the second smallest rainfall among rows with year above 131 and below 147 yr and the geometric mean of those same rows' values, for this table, -1.8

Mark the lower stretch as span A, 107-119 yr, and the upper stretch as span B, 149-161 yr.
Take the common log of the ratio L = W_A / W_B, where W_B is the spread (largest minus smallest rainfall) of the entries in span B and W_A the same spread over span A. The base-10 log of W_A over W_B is -0.66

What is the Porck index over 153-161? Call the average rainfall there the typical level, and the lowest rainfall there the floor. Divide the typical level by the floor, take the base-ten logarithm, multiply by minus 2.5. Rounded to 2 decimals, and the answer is -0.27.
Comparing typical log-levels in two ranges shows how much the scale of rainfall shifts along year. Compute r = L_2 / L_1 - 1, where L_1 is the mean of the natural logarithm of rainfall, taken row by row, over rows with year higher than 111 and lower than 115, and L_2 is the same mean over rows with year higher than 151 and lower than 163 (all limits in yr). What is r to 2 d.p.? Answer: -0.13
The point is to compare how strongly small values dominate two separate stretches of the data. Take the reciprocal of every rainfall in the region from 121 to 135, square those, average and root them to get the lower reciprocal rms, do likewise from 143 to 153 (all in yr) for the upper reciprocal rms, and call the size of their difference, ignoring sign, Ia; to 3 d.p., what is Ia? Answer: 0.021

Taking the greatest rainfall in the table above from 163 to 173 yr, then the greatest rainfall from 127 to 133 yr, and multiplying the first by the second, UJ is 2023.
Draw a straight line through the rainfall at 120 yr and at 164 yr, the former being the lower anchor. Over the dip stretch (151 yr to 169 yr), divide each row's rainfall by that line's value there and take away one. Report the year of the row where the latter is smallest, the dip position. 152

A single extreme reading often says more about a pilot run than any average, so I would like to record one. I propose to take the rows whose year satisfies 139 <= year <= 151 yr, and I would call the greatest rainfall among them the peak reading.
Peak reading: 30.61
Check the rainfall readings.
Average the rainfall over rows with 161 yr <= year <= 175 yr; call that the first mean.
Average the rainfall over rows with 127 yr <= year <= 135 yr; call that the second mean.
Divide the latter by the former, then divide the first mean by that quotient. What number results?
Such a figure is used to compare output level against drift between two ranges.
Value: 57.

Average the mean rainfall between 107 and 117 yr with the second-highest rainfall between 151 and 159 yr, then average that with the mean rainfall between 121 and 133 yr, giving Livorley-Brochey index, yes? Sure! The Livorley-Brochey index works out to 38.4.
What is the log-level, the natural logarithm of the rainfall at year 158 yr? 3.4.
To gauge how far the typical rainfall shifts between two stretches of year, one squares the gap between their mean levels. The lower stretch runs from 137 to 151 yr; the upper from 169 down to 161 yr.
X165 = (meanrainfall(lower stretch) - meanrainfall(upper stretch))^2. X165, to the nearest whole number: 349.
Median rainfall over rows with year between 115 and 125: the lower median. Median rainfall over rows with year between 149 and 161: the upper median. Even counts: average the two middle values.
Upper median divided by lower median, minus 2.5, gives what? -1.9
